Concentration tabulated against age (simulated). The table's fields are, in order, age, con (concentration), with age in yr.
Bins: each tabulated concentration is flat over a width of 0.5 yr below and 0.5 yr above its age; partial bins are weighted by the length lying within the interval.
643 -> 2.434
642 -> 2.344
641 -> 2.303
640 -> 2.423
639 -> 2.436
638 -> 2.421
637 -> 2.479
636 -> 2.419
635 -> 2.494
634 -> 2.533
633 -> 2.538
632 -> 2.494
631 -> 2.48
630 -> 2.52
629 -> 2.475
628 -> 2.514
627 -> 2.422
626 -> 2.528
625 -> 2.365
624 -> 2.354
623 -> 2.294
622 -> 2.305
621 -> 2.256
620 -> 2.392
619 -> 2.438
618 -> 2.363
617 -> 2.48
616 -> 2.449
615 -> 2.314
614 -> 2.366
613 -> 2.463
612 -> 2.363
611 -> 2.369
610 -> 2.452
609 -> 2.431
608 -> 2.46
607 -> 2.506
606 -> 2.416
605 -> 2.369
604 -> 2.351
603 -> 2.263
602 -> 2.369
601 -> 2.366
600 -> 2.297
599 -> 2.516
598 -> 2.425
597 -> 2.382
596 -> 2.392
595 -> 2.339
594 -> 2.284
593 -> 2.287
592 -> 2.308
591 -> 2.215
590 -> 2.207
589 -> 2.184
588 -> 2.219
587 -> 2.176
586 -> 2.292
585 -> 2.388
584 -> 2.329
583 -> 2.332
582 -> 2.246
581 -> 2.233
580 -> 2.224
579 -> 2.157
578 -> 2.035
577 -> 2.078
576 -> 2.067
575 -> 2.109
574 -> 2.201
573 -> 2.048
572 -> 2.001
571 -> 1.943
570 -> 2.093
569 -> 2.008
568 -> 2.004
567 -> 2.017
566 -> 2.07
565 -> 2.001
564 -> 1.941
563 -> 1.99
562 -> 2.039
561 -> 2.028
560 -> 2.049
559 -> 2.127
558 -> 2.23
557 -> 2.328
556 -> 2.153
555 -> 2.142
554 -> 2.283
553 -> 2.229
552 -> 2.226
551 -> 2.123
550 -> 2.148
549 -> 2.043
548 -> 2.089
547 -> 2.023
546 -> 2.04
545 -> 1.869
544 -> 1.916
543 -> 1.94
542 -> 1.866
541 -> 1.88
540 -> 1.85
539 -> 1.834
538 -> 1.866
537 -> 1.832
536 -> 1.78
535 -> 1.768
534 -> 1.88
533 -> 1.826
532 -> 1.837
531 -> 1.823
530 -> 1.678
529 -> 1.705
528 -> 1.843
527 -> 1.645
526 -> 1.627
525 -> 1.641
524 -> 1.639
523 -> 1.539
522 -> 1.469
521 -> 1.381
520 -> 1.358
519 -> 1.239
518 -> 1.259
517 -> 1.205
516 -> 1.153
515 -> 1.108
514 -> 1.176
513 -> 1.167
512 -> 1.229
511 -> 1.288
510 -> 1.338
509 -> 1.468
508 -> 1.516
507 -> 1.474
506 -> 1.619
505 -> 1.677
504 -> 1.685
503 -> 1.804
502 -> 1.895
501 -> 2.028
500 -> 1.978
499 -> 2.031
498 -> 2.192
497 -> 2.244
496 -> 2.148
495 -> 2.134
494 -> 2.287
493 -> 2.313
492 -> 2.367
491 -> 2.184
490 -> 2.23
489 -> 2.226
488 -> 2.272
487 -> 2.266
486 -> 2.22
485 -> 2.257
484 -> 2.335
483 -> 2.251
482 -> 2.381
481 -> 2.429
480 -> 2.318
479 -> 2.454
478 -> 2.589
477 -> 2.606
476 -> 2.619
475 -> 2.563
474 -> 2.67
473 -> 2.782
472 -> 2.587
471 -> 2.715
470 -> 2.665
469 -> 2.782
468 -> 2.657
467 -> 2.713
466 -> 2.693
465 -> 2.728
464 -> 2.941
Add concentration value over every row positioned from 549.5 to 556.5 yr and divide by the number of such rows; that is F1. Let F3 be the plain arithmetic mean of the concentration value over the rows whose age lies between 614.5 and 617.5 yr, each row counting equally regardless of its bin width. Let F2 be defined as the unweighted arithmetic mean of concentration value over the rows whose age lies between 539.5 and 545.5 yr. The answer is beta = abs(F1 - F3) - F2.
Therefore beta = -1.66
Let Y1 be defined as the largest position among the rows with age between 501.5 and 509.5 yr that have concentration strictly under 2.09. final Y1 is 509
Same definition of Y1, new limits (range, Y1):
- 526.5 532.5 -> 532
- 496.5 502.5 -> 502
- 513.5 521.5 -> 521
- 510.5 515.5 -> 515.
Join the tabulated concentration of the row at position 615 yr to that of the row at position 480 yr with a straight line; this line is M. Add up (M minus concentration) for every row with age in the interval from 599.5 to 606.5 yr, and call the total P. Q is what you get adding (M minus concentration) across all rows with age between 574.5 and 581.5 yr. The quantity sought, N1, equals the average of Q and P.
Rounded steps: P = -0.2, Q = 1.3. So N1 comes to 0.5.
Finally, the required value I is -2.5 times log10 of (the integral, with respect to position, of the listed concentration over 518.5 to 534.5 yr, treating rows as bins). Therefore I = -3.54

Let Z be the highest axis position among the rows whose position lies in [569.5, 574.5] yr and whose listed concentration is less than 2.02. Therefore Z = 572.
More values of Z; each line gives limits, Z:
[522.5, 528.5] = 528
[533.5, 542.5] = 542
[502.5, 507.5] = 507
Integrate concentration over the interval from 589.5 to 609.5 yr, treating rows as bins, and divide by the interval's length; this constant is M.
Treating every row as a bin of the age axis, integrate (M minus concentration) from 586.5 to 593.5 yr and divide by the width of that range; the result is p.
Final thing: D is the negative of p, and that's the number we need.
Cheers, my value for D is -0.13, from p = 0.1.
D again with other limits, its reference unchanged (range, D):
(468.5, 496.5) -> 0.06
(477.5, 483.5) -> 0.04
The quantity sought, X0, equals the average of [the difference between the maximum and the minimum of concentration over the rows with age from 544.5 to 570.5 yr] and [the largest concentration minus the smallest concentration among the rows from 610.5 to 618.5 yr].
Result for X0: 0.31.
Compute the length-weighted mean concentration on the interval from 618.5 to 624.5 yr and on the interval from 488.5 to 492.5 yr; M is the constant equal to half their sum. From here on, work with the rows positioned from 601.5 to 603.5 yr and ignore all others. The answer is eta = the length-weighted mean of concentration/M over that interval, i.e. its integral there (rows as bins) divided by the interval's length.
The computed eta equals 1.01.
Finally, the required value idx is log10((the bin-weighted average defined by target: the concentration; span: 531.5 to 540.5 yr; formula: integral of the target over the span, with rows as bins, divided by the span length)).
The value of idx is 0.26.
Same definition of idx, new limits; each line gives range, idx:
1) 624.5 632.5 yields 0.39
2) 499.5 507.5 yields 0.25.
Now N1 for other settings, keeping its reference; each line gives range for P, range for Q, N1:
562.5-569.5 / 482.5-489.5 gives 1.3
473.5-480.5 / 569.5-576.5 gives 0.1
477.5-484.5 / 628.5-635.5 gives -0.9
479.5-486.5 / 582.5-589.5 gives 0.2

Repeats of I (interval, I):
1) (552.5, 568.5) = -3.82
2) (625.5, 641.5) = -3.99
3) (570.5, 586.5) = -3.85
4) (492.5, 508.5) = -3.73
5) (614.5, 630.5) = -3.96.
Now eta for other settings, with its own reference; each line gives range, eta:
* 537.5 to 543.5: 0.82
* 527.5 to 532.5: 0.77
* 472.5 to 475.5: 1.16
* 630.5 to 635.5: 1.09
